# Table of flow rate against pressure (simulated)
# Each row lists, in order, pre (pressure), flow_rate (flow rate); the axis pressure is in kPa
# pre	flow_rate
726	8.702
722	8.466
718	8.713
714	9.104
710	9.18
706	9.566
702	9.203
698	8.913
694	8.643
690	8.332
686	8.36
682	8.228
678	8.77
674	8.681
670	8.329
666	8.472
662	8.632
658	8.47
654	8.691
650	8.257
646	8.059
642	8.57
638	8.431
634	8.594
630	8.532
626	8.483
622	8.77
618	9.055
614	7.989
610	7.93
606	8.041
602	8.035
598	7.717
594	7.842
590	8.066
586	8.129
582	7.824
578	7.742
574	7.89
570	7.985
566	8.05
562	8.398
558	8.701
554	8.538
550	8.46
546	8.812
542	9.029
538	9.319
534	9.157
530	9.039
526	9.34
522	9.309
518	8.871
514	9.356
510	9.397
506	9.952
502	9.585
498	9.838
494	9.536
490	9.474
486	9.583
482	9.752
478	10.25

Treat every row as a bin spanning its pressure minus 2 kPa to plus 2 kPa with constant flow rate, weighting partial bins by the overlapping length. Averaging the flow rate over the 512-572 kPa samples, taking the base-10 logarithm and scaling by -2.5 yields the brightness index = -2.36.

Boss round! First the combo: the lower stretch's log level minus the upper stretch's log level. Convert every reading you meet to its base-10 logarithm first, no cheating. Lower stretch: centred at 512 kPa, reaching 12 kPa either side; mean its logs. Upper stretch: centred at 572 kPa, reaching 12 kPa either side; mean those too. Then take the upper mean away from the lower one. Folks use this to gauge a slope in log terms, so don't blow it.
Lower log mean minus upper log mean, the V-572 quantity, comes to 0.071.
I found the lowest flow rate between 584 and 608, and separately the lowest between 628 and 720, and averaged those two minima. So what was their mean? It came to 7.89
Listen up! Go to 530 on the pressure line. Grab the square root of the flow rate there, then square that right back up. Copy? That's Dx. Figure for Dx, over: 9.0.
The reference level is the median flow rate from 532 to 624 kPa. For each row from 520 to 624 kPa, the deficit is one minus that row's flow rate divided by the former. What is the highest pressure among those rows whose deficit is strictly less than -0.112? 618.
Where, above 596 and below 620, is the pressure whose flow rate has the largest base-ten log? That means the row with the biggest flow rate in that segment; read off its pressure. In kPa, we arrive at 618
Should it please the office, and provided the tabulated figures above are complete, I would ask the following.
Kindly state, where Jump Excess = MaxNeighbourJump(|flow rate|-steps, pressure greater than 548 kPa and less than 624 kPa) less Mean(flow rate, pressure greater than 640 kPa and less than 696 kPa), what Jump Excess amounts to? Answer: -7.4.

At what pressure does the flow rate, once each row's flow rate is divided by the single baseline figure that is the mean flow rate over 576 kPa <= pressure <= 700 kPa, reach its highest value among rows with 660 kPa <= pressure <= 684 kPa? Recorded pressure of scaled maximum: 678 kPa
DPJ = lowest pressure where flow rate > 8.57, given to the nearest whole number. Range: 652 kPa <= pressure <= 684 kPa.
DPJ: 654 kPa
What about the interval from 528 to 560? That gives 530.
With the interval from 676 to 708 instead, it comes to 678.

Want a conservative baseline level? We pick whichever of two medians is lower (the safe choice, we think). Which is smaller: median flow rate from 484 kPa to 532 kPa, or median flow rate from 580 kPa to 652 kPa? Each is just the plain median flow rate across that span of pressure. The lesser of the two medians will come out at 8.10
